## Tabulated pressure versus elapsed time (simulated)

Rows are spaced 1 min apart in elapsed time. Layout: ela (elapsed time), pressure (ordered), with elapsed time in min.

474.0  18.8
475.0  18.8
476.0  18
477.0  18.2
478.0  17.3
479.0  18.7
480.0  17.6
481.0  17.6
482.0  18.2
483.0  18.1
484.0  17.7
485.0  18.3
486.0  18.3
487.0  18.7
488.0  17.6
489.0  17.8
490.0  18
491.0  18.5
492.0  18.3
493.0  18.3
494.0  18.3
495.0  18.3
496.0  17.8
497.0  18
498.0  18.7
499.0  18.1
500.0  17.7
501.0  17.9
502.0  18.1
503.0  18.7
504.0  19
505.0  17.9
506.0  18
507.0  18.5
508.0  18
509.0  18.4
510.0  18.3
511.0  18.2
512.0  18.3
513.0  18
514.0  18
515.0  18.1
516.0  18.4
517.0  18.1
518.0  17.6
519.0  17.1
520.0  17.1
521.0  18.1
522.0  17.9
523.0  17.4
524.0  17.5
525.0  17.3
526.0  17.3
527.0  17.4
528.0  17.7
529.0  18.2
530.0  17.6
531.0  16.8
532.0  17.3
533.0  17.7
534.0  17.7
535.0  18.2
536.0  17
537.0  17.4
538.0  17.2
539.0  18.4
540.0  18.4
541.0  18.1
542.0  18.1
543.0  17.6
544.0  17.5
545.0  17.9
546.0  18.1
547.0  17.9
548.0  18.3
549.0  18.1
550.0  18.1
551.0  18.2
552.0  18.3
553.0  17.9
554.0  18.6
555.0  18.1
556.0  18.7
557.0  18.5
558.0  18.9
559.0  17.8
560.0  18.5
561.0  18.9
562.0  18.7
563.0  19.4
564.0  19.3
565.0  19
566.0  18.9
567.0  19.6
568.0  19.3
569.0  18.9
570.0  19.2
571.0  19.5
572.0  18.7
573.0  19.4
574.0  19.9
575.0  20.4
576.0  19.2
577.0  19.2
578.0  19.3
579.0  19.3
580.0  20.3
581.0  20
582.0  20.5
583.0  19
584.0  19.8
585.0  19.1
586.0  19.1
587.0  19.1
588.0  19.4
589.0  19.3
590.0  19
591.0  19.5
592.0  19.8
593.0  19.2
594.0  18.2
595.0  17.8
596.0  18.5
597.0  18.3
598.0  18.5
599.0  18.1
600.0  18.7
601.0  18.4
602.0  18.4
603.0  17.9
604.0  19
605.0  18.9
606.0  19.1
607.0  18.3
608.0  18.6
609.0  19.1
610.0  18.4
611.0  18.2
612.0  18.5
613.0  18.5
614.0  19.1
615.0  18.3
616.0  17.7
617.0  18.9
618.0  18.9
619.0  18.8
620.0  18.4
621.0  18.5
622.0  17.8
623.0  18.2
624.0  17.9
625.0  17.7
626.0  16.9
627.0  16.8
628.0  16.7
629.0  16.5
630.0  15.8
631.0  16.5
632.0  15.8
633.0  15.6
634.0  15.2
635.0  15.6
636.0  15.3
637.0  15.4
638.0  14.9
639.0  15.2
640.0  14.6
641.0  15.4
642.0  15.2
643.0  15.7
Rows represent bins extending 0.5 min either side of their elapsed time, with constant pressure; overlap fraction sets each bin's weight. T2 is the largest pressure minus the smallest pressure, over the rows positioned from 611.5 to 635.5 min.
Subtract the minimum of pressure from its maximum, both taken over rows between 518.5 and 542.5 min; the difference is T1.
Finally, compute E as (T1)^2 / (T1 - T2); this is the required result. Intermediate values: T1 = 1.60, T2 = 3.9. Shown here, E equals -1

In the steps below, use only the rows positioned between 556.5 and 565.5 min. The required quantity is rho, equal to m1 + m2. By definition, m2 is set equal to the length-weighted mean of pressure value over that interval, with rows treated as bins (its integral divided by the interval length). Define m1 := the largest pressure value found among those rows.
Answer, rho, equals 38.2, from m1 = 19.4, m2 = 18.8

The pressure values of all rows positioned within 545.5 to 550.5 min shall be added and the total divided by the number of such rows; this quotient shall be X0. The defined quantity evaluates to 18.1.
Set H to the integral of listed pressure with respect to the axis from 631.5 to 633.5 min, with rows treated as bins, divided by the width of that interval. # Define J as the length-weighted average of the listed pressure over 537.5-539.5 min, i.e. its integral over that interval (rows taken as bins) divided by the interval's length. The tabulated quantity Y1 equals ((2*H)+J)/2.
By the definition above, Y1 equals 24.6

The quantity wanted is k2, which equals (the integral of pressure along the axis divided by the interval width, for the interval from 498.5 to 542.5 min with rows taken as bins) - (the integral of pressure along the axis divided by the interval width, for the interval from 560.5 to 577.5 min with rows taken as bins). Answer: -1.4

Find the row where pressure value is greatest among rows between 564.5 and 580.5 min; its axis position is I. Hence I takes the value 575.0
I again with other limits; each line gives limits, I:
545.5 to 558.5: 558.0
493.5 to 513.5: 504.0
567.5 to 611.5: 582.0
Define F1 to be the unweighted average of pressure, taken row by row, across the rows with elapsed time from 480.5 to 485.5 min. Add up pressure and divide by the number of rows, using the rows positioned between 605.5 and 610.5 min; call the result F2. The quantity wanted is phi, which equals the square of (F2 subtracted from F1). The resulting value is 0.5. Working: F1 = 18.0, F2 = 18.7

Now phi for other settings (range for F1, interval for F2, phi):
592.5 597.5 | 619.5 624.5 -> 0.1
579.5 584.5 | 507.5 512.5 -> 2.8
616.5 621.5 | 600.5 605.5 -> 0.0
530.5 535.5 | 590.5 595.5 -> 1.8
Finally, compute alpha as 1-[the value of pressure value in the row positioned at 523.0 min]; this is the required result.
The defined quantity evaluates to -16.4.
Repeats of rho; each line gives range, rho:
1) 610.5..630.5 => 37.0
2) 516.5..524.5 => 35.7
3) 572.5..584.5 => 40.2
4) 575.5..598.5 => 39.7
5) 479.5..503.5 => 36.8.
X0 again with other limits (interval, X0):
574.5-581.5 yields 19.7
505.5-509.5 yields 18.2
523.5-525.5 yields 17.4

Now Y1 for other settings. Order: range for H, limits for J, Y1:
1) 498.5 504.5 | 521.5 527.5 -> 27.0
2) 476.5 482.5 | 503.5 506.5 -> 27.1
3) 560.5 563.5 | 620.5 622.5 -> 28.1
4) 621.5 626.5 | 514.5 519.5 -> 26.6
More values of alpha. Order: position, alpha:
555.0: -17.1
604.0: -18.0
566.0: -17.9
